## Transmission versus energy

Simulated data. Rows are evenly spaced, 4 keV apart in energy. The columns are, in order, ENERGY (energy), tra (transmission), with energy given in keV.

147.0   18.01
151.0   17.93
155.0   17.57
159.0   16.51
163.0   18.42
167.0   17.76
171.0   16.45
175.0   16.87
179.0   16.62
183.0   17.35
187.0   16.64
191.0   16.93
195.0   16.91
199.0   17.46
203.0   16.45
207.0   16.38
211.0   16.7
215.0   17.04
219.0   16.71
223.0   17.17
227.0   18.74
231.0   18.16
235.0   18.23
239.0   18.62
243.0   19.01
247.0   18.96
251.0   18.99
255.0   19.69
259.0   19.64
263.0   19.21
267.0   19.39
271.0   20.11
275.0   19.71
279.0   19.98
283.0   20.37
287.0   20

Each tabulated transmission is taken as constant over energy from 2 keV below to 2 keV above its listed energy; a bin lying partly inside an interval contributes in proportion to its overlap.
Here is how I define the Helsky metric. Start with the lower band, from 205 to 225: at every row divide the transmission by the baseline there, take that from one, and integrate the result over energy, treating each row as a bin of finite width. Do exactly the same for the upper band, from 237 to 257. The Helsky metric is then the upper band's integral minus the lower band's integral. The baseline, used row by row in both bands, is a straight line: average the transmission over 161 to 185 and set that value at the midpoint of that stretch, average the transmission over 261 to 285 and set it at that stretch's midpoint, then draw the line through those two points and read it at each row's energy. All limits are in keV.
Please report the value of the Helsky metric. -1.6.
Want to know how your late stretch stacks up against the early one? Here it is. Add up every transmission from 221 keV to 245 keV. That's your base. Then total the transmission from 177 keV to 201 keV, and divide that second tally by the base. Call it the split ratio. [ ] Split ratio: 0.927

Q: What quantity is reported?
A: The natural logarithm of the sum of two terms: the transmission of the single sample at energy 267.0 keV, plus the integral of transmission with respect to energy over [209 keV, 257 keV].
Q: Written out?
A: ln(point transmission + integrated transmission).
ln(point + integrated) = 6.8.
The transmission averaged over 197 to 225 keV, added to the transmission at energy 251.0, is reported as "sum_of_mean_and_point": 35.8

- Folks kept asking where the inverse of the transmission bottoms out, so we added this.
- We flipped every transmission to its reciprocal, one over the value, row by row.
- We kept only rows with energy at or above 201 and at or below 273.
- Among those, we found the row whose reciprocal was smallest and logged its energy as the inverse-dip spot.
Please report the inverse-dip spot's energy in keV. 271.0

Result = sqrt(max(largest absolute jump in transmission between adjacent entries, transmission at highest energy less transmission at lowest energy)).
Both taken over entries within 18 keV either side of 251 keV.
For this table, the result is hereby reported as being 1.1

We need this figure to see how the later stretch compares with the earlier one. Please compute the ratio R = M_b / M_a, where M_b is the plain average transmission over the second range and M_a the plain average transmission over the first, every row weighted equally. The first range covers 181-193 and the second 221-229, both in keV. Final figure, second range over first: 1.06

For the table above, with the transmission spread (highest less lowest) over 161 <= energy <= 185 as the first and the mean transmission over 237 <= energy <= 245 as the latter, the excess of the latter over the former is 16.8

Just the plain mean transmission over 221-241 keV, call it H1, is 18.2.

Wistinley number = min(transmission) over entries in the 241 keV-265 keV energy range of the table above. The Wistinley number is 18.96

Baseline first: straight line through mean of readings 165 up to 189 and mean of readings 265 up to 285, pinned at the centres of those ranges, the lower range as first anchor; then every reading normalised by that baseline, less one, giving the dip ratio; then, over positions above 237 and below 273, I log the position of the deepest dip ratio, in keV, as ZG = 263.0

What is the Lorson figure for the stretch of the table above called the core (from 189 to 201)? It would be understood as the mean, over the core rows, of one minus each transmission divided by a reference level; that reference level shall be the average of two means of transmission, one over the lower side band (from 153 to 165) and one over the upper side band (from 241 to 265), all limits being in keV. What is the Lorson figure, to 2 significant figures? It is 0.069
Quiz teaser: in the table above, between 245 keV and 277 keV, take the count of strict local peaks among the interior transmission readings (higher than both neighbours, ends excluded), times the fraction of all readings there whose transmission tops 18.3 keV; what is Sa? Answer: 2.0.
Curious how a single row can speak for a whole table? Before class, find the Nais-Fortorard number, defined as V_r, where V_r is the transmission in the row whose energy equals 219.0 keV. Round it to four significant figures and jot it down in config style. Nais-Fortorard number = 16.71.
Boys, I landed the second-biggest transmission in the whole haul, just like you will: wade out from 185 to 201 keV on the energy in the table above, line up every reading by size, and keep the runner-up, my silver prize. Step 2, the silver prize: 16.93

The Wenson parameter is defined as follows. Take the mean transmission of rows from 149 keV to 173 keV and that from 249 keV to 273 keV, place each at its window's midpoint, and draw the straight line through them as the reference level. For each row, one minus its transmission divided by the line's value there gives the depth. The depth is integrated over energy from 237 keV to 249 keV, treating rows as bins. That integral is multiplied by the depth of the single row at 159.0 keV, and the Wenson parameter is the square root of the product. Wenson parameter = 0.093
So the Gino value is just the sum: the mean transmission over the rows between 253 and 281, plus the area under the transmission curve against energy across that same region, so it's 571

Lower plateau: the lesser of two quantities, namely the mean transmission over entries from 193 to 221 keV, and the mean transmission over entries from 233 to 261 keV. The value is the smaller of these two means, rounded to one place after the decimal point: 16.8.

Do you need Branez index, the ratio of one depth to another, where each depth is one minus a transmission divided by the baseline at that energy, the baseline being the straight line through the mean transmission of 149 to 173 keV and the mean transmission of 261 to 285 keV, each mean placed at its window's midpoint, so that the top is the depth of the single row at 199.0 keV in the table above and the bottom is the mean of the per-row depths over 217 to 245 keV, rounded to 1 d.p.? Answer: 1.0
